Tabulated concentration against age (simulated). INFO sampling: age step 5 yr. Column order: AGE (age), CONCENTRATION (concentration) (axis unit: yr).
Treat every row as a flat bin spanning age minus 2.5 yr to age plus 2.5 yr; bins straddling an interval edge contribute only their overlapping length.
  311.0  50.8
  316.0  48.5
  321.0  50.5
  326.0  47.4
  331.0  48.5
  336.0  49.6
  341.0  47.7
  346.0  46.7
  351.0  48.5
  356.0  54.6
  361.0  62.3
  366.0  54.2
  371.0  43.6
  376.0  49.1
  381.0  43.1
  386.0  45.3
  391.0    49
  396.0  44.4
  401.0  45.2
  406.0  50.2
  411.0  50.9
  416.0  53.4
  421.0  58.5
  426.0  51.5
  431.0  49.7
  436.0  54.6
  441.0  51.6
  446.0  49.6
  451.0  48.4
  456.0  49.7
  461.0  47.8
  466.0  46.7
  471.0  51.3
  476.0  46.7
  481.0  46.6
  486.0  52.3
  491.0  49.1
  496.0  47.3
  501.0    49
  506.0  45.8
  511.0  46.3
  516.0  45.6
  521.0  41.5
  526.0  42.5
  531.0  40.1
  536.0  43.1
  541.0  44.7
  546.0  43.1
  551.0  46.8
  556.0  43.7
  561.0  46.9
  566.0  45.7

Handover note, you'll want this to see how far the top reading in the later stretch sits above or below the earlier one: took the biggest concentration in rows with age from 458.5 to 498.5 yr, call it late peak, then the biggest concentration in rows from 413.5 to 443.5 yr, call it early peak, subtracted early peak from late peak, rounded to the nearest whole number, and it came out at -6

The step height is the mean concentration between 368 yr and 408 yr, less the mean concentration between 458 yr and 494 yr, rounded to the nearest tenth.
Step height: -2.4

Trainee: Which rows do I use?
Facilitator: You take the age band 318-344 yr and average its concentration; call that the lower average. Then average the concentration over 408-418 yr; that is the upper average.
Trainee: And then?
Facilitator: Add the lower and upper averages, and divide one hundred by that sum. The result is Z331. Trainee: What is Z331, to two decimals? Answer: 0.99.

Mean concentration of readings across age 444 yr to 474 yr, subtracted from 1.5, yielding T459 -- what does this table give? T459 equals -47.4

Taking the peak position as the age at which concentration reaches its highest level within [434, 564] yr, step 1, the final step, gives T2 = 436.0 yr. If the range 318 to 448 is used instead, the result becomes 361.0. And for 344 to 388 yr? 361.0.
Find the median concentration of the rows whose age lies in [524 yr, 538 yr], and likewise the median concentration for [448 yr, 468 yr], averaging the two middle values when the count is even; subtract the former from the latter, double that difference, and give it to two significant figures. 11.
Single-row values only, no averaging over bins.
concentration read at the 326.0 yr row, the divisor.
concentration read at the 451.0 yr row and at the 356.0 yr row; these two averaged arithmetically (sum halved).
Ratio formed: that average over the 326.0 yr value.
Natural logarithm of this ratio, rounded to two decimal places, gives 0.08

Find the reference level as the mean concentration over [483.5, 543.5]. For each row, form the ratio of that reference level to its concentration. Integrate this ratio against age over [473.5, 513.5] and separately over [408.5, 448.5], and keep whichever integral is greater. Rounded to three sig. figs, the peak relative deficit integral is 38.2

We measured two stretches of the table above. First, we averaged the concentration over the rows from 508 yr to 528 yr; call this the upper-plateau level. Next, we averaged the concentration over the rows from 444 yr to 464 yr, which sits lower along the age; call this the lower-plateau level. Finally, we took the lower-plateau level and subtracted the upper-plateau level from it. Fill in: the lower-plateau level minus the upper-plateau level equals 5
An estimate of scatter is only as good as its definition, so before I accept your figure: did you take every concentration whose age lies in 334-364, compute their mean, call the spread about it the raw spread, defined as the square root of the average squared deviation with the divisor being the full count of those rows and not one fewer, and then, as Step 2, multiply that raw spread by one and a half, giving 8.1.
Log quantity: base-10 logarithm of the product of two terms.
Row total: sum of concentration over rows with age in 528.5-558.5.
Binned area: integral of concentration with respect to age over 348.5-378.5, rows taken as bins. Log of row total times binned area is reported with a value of 5.61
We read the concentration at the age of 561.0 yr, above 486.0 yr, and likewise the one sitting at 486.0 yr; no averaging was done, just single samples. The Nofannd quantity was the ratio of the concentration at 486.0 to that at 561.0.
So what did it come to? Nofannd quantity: 1.12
